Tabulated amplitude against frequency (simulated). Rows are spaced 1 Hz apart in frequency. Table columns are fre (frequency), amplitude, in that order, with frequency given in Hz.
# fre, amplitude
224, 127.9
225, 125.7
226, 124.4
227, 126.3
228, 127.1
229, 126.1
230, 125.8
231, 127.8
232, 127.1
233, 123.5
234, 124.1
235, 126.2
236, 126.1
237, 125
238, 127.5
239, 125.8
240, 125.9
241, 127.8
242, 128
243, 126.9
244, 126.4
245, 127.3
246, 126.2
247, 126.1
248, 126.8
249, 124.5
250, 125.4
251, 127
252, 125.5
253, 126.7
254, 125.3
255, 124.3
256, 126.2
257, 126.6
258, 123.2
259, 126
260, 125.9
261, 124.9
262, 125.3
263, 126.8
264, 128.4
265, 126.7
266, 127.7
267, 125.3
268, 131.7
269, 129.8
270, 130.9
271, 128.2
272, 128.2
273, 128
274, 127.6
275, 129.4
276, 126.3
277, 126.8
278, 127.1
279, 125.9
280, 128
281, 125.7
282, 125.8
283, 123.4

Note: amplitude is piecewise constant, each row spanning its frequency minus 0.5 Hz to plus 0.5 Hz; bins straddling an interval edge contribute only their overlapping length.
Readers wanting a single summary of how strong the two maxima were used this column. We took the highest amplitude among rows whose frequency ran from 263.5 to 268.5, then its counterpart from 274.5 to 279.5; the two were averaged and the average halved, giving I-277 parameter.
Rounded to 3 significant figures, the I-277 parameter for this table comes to 65.3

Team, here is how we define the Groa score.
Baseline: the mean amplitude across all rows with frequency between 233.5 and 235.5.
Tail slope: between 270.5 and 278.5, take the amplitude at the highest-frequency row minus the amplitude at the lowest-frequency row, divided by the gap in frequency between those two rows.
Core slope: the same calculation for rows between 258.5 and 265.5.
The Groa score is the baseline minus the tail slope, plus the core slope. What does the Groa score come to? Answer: 125.4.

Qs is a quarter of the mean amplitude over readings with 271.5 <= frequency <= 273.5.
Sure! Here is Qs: 32.0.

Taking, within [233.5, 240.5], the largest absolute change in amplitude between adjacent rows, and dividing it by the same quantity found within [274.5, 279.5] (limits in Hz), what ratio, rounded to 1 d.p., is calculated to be 0.8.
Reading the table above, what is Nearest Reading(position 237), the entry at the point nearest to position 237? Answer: 125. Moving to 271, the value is 128.2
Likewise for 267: 125.3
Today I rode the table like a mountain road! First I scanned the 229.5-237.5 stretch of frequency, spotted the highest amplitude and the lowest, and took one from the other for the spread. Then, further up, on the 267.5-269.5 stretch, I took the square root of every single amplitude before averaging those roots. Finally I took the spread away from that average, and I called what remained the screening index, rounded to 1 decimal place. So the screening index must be 7.1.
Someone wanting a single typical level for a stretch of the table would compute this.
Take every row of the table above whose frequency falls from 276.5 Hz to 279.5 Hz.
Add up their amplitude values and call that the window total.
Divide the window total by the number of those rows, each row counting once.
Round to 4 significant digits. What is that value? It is 126.6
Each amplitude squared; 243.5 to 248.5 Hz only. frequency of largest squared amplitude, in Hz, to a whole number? 245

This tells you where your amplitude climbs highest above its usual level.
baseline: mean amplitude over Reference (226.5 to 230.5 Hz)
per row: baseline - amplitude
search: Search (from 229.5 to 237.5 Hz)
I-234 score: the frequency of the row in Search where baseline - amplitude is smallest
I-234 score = 231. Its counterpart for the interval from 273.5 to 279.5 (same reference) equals 275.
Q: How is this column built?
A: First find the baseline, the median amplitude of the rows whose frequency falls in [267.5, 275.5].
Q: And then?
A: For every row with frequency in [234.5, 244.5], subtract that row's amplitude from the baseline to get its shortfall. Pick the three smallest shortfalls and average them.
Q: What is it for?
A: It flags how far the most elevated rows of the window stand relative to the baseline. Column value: 1.03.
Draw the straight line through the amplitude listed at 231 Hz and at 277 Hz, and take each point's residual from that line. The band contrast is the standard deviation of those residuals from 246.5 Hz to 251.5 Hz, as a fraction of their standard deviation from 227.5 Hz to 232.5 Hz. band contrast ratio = 1.2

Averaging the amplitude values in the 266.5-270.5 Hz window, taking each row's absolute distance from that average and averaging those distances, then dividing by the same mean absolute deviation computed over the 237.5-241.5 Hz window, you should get 2.29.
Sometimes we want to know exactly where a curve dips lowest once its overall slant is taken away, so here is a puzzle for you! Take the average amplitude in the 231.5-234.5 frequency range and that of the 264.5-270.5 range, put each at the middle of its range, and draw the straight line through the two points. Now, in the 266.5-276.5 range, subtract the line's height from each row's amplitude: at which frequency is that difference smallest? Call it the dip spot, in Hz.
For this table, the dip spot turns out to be 267 Hz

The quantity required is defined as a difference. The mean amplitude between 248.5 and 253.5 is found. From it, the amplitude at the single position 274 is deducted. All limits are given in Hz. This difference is -2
